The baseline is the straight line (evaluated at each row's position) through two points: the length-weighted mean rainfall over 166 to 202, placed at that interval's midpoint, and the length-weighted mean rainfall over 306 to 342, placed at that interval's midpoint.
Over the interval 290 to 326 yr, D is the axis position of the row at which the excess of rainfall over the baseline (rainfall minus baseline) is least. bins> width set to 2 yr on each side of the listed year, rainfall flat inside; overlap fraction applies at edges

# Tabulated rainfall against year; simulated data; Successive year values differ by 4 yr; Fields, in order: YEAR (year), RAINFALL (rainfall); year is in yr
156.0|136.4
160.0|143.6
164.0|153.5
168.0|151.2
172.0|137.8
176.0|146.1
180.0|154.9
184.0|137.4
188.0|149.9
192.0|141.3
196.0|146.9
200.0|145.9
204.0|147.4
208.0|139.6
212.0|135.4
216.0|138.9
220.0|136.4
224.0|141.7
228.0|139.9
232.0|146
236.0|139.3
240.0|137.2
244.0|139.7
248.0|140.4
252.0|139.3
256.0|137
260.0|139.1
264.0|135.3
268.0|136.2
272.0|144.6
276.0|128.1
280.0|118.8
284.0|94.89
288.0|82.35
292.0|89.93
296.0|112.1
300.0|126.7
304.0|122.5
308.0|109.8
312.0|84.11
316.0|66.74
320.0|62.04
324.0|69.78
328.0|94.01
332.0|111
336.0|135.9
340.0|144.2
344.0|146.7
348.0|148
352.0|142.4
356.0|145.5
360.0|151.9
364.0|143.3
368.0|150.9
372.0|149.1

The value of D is 320.0 yr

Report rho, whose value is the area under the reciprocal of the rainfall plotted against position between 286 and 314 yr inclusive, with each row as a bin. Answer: 0.28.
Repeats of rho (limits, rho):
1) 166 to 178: 0.08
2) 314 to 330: 0.22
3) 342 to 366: 0.16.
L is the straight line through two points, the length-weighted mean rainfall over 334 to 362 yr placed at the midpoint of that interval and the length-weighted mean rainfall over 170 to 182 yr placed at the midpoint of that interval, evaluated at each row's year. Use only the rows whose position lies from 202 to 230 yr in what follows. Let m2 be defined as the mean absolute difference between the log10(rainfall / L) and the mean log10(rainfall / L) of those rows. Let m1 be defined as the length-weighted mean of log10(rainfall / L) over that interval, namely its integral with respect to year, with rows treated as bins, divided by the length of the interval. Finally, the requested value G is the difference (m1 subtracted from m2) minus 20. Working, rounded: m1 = -0.019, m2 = 0.01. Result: -20.0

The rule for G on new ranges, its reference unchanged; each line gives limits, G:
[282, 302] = -19.8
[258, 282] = -19.9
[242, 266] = -20.0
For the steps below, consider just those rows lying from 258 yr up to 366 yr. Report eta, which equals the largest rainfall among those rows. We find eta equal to 151.9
